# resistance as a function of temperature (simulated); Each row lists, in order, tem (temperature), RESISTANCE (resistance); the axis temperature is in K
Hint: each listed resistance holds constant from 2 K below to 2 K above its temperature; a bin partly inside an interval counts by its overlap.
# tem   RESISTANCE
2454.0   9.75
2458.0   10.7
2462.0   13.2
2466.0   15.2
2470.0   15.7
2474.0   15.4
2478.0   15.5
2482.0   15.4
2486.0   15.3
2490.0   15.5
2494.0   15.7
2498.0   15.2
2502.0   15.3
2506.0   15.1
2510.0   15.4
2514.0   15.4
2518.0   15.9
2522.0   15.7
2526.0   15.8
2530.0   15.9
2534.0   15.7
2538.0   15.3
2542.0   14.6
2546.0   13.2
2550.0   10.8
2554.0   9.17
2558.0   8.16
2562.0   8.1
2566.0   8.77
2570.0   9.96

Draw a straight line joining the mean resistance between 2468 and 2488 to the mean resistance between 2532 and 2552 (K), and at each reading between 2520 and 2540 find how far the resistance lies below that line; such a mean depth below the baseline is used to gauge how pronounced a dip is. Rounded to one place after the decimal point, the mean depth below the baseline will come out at -1.5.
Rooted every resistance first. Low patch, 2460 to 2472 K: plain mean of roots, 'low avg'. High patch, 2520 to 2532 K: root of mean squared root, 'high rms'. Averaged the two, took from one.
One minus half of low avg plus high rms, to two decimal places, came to -2.90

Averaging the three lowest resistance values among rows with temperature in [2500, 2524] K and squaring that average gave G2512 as 233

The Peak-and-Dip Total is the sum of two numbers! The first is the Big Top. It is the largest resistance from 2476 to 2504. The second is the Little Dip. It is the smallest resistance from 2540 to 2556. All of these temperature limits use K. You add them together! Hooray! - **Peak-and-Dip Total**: 24.9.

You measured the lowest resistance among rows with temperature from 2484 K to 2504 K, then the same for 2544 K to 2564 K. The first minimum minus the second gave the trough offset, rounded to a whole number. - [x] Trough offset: 7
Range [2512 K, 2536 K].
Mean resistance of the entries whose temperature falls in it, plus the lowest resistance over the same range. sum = 31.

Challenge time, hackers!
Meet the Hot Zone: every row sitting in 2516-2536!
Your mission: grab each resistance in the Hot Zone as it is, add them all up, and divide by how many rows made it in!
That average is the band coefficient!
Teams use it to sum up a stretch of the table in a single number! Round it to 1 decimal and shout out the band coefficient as 15.8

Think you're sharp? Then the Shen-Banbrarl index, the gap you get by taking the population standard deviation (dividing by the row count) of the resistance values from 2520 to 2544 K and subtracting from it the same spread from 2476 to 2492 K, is 0.4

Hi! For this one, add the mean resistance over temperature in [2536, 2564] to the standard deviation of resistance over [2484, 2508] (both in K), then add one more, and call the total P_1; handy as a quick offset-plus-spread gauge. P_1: 12.5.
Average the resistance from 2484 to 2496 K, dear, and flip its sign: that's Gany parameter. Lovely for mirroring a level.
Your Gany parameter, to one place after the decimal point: -15.5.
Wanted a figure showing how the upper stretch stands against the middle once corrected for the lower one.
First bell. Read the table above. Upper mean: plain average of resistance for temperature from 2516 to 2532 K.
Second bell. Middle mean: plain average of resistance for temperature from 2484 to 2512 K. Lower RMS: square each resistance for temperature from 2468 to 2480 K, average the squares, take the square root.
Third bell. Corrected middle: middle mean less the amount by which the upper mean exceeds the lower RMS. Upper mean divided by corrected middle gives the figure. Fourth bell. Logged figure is 1.05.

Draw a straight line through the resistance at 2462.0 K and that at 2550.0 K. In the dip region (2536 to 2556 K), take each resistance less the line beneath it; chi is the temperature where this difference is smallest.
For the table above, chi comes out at 2554.0 K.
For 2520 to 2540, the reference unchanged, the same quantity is 2522.0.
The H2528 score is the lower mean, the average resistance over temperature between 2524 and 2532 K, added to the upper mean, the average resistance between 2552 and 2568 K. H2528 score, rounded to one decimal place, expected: 24.4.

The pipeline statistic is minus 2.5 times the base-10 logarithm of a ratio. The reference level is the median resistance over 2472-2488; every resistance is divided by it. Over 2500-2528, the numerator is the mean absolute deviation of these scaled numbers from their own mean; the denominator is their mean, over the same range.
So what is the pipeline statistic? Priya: 4.5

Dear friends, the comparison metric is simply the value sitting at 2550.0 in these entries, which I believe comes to 10.8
